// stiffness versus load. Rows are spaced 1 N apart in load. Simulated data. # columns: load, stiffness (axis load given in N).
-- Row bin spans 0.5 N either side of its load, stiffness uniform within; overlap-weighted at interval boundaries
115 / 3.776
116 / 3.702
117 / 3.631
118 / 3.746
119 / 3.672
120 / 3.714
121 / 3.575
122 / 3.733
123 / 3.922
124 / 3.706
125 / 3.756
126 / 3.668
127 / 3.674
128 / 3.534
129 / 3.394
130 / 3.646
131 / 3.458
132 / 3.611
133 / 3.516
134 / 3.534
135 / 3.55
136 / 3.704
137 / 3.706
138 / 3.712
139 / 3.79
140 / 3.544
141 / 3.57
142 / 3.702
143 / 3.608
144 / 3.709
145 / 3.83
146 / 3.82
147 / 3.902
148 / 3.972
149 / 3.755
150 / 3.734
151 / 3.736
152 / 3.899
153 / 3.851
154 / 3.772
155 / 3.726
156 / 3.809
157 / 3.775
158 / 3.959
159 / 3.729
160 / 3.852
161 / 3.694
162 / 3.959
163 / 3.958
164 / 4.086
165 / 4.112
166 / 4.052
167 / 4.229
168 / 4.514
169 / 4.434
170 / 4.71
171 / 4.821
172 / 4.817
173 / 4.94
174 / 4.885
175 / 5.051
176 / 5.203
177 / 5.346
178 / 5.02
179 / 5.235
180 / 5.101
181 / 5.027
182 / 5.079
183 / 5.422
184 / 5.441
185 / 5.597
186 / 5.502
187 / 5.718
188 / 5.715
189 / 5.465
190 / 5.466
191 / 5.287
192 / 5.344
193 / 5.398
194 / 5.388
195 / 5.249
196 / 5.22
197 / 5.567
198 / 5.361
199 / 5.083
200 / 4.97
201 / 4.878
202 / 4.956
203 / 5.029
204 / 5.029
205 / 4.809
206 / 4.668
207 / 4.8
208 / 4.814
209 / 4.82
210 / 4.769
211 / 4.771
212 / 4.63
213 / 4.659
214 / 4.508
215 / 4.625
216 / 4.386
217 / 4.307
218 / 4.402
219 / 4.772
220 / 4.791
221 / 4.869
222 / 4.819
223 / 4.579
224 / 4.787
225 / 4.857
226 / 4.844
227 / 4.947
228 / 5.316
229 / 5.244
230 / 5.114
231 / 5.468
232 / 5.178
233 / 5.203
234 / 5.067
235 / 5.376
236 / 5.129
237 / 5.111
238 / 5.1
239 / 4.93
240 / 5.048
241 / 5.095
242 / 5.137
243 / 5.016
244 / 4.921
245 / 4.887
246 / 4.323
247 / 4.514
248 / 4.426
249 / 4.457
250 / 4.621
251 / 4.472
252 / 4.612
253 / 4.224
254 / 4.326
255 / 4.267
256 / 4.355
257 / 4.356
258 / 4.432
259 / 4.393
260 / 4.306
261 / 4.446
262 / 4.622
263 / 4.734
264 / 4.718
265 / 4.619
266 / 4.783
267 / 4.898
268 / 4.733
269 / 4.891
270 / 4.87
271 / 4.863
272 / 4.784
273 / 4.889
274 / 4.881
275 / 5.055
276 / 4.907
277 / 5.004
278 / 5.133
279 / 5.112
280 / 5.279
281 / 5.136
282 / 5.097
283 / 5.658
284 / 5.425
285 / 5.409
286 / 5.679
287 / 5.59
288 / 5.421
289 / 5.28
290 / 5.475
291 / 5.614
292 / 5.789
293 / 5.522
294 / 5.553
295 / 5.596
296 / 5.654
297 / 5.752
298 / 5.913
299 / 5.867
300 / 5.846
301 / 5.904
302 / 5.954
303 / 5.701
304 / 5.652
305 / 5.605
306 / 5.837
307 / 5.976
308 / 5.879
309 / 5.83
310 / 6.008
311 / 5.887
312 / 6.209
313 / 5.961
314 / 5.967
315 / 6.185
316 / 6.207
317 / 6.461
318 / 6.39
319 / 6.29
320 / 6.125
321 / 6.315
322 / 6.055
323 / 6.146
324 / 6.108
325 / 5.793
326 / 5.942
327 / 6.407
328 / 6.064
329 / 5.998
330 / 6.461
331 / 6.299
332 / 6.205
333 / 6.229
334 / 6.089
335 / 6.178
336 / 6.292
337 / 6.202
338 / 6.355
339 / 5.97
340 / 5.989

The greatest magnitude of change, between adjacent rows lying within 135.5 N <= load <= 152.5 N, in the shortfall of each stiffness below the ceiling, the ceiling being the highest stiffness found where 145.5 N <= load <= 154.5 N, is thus 0.25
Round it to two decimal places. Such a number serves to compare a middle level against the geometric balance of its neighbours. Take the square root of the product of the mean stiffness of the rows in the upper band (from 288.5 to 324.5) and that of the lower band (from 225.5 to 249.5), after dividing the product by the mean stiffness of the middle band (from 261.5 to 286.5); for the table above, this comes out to 2.43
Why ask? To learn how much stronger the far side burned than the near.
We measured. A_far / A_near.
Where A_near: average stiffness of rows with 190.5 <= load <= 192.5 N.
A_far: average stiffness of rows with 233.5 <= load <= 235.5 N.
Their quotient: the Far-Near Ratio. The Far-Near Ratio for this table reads 1.0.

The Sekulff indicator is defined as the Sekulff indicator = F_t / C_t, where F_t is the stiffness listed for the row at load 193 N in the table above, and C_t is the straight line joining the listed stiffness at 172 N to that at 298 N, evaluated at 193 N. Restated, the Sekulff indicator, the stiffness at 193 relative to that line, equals 1.08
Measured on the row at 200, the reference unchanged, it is 0.98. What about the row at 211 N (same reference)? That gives 0.93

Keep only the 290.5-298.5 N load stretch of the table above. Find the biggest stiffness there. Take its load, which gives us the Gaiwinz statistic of 298 N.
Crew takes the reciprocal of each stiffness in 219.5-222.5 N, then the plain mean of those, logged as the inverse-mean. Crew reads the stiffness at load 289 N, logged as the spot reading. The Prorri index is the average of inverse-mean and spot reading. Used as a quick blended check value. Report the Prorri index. 2.7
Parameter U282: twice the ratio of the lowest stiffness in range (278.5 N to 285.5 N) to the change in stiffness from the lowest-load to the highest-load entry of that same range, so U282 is 34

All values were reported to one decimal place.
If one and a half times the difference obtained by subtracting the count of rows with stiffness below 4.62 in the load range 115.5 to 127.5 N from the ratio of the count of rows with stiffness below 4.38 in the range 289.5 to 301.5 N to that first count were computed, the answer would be -18.0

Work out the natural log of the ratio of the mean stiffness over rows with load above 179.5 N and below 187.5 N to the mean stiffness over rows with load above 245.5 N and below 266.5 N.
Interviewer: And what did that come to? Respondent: 0.18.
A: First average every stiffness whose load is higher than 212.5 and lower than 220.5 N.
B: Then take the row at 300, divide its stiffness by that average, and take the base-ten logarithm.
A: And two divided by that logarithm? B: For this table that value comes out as 18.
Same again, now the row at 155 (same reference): -23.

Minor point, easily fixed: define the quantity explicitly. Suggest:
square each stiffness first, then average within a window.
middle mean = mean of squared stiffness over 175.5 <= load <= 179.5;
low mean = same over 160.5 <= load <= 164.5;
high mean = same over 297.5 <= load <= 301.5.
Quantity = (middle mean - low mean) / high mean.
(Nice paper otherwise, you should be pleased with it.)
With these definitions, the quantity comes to 0.34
